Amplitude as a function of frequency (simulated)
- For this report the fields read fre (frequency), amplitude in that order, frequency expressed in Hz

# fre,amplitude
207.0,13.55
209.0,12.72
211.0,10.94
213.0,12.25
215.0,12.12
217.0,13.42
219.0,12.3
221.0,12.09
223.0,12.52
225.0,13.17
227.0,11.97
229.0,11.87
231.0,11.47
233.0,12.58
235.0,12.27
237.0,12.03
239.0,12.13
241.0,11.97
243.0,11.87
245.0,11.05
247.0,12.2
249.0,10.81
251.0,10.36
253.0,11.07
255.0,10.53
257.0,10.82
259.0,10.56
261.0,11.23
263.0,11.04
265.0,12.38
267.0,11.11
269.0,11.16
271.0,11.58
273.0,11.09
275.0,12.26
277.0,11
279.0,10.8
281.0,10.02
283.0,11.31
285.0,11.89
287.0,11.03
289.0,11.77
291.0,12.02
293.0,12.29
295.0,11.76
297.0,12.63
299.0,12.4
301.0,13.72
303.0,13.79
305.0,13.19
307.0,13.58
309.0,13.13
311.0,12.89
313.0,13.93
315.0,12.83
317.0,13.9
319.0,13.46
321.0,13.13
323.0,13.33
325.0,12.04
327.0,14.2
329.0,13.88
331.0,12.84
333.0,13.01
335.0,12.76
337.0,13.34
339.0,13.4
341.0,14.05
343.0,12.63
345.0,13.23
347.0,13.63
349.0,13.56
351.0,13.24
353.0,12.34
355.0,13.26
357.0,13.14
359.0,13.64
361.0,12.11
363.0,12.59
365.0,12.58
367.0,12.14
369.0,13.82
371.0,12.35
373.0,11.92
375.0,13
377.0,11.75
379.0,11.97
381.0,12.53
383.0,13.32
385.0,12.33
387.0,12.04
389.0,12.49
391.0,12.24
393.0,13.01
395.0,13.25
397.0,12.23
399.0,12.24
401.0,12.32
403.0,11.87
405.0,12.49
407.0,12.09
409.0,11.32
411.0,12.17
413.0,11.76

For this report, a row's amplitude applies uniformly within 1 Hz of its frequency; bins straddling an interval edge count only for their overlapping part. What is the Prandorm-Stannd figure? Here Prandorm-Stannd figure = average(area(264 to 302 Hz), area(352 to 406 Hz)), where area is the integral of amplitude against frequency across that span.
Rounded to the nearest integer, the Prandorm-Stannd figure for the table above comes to 561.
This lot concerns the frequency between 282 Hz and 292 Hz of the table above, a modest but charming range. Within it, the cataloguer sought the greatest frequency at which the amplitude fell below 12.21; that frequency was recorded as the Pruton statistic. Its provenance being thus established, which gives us 291.0 Hz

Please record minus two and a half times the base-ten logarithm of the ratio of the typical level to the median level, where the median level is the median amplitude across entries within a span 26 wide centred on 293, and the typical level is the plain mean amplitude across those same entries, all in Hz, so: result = -0.011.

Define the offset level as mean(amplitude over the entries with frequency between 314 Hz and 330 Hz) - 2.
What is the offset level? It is 11.3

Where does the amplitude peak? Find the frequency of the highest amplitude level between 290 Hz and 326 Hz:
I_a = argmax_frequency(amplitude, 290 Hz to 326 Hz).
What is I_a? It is 313.0 Hz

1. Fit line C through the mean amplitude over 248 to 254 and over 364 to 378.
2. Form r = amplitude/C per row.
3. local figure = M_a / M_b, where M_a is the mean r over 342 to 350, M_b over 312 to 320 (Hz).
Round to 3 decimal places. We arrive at 0.945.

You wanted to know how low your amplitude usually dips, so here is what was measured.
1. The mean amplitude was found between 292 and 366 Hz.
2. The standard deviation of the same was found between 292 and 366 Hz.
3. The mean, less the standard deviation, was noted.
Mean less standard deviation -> 12.5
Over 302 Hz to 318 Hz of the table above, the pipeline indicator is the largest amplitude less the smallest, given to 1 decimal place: 1.1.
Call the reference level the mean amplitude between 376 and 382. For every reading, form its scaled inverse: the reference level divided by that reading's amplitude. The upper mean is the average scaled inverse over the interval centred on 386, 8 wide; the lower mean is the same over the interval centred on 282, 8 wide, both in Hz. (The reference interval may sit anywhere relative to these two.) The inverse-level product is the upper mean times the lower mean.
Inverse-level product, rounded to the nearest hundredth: 1.06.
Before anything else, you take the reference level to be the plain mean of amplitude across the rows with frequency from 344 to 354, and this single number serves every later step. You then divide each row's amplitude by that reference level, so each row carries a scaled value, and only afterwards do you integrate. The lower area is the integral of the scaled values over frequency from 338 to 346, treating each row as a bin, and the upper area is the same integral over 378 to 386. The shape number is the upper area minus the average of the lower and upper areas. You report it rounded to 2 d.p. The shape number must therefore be -0.24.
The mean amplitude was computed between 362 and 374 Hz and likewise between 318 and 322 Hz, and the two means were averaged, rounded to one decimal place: 12.9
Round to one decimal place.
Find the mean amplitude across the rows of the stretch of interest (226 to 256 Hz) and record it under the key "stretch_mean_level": 11.6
